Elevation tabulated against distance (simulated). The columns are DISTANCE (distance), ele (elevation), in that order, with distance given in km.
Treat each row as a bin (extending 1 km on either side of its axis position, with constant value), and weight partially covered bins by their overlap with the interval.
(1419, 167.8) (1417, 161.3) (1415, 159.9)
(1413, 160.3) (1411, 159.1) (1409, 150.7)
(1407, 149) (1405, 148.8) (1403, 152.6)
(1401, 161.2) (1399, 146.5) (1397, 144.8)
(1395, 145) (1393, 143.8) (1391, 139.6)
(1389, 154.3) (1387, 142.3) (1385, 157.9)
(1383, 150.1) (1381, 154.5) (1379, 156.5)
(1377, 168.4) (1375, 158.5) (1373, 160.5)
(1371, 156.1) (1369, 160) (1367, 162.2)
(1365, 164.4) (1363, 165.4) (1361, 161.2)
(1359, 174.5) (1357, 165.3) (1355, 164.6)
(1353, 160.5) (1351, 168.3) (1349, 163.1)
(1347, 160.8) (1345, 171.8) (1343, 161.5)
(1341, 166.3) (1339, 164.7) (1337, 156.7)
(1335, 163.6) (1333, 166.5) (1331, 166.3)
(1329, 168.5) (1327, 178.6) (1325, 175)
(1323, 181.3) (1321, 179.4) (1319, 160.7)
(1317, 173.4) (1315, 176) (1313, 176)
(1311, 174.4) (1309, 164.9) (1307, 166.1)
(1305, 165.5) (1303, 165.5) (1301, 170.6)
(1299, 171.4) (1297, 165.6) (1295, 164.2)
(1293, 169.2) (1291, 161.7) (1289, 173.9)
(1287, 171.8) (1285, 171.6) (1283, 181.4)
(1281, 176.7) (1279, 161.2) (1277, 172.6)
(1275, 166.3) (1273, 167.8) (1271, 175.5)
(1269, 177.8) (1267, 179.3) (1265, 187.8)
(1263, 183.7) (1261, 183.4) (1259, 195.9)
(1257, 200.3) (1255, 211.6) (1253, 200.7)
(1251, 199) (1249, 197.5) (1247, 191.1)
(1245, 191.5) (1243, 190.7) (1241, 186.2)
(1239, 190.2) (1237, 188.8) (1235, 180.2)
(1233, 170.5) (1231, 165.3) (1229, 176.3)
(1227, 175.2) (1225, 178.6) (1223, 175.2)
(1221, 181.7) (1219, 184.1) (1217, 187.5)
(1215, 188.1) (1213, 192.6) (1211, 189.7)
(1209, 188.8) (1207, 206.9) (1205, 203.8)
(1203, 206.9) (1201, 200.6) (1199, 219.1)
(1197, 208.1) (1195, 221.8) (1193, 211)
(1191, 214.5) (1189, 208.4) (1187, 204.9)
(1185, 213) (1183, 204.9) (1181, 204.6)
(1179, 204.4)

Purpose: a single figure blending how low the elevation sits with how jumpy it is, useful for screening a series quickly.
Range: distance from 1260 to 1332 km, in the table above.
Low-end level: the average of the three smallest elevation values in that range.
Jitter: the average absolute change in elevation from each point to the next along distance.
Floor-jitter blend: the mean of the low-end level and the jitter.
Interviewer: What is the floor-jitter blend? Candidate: 83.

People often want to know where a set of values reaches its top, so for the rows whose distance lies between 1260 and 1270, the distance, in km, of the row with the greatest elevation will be 1265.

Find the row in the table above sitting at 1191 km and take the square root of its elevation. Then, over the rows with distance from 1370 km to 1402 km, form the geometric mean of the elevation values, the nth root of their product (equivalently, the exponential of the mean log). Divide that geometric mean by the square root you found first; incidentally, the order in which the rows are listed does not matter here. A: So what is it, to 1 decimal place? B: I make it 10.4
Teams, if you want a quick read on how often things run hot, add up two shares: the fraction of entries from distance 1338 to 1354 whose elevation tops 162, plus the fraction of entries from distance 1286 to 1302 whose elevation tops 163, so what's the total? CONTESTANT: 1.5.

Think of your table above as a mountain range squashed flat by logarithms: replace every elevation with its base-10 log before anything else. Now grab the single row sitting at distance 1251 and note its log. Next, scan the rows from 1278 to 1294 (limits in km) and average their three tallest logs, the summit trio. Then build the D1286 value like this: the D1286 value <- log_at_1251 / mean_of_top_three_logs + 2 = 3.02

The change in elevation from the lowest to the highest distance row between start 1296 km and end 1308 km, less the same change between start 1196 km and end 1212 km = 19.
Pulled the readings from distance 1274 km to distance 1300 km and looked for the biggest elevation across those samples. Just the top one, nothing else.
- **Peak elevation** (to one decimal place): 181.4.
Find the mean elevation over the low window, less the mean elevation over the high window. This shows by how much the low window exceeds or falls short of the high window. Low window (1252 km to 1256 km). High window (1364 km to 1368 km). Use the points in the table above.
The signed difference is 43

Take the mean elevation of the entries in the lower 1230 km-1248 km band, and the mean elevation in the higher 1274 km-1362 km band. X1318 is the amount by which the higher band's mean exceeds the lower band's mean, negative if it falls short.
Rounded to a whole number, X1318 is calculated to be -15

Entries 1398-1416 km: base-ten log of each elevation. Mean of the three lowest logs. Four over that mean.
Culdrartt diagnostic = 1.843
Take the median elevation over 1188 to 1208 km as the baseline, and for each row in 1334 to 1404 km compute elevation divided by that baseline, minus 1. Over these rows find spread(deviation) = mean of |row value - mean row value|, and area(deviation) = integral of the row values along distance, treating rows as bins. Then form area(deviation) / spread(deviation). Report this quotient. -515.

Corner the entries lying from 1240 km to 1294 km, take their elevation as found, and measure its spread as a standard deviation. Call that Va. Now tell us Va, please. 13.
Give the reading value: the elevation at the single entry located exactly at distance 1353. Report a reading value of 160.5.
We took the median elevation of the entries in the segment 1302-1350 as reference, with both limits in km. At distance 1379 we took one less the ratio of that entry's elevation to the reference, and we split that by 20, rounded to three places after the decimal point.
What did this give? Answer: 0.003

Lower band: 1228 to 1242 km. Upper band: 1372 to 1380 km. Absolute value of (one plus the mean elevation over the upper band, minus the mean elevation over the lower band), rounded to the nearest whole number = 18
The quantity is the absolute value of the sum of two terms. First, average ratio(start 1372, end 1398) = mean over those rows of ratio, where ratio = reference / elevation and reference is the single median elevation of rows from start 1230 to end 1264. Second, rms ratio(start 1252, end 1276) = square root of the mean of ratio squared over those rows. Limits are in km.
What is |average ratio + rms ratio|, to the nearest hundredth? 2.29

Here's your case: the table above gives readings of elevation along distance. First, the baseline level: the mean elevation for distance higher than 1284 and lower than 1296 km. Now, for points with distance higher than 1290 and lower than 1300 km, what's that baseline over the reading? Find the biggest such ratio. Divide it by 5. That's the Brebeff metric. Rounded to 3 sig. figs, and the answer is 0.209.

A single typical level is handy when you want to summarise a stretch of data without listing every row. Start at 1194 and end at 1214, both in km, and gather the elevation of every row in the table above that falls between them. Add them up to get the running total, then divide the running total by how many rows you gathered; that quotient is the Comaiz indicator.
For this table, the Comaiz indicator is 204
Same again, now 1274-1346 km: 169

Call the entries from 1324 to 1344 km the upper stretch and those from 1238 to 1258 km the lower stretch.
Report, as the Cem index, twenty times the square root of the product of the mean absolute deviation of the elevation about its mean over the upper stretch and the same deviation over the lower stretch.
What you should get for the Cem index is 102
